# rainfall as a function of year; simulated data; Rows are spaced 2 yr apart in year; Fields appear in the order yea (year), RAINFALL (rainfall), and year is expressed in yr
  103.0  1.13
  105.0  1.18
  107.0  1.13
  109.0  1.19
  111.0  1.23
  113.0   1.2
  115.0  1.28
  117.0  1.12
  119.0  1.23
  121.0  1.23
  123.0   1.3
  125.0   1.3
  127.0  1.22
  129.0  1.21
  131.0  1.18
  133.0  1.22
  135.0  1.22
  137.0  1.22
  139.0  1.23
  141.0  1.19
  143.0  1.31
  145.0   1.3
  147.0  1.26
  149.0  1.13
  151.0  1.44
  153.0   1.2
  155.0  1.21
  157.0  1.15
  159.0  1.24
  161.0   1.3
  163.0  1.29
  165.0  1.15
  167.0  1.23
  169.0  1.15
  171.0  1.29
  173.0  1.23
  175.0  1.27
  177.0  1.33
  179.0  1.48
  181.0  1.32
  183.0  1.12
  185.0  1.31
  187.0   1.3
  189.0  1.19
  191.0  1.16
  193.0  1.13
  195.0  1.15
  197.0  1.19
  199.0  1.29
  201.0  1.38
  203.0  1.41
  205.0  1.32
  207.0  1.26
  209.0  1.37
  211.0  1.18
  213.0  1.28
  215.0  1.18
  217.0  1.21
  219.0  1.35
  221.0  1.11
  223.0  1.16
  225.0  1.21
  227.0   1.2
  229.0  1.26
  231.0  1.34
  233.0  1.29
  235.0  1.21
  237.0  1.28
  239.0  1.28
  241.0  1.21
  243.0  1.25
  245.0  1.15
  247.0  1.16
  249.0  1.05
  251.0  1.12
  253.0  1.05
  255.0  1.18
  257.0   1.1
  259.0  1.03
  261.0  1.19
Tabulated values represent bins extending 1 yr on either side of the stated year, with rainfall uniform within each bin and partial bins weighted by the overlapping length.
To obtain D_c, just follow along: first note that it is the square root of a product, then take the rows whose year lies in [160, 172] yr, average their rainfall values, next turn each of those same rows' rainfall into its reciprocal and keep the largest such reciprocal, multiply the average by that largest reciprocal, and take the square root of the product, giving 1.04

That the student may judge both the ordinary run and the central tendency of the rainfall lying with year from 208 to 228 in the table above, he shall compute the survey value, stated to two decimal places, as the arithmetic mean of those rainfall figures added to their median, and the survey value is 2.43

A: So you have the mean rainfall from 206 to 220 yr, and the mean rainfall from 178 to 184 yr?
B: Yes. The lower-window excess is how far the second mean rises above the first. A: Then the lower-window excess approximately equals 0.05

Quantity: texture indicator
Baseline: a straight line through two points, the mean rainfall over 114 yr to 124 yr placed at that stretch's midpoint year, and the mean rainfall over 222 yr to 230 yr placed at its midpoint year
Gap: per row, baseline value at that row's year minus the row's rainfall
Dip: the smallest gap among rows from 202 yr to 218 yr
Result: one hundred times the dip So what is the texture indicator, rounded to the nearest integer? -20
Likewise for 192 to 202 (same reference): -17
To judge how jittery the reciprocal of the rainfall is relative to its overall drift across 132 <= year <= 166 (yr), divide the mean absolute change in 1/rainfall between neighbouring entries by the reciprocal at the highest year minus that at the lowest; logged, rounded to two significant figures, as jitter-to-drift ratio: 1.0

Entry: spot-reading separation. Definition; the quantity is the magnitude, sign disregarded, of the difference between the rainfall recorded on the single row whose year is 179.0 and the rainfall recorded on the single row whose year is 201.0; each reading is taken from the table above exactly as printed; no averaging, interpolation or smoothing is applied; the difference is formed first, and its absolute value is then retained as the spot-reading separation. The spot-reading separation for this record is 0.10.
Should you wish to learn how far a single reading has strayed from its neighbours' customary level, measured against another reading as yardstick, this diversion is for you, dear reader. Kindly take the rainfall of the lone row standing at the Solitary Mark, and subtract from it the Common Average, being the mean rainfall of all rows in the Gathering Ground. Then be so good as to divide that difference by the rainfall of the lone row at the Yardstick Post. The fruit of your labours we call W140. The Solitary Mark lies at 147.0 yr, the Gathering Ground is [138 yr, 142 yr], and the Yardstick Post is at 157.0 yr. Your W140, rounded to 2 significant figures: 0.043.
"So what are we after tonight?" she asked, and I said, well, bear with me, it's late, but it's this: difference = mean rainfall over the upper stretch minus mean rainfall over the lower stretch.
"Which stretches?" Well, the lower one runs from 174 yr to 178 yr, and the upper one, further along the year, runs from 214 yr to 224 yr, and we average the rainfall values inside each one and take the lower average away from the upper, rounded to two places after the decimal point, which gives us -0.10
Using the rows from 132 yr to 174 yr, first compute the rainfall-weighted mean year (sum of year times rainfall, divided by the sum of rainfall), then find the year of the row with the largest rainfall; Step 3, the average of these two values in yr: 152.0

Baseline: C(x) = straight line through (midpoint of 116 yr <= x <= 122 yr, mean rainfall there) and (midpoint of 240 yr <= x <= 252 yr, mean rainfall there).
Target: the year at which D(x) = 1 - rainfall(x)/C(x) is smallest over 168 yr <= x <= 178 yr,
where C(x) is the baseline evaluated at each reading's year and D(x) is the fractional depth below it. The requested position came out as 177.0 yr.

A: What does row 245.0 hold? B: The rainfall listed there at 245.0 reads 1.15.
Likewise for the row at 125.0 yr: 1.3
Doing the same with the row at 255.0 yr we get 1.18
